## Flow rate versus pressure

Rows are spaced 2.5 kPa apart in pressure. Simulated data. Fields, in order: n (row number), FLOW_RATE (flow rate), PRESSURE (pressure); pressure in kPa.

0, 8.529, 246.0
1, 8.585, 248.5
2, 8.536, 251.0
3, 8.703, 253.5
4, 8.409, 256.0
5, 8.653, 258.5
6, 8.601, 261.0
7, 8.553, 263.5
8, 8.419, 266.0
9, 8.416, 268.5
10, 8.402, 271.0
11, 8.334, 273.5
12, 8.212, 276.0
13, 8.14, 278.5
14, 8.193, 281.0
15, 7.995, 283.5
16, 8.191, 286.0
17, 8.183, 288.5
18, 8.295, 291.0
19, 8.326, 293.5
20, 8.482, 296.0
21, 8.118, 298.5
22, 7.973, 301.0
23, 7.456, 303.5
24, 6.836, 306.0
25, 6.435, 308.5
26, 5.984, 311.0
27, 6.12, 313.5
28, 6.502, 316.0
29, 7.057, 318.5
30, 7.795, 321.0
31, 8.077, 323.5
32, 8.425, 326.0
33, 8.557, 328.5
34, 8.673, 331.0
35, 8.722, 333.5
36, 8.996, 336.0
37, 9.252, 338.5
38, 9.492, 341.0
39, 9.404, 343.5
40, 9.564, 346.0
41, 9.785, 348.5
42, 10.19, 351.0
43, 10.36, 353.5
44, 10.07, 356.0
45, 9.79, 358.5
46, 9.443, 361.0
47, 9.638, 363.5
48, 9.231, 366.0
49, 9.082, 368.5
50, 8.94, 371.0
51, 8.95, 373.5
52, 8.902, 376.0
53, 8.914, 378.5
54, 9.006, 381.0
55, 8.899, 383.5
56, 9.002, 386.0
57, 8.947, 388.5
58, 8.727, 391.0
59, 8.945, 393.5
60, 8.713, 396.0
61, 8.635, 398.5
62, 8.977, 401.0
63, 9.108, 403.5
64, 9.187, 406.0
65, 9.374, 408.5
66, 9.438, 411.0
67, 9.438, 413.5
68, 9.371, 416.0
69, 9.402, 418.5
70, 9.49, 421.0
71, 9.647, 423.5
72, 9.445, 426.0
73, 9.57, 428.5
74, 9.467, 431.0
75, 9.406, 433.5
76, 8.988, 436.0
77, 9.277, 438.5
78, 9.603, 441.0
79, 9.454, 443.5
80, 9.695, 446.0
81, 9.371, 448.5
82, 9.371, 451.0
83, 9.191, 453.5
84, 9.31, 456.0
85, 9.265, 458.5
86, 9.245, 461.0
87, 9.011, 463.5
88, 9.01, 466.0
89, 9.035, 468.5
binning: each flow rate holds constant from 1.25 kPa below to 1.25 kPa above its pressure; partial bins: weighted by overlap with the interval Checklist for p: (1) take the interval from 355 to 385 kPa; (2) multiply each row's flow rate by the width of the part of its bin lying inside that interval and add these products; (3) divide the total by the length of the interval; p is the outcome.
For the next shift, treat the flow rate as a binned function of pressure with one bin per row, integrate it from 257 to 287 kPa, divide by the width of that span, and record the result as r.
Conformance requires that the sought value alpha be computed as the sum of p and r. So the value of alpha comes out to 17.6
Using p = 9.23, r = 8.34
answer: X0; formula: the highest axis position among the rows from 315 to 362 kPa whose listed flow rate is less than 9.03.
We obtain 336.0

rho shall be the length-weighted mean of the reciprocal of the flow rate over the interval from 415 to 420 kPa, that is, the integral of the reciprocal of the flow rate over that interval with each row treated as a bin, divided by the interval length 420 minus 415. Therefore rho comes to 0.106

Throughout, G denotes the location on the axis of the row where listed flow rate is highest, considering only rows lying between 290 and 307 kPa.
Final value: 296.0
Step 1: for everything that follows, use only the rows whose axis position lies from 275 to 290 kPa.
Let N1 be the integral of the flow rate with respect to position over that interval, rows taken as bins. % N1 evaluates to 122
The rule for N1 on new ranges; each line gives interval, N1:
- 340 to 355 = 147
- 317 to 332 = 121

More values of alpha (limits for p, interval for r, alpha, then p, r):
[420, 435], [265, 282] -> 17.8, 9.50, 8.30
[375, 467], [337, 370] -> 18.8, 9.21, 9.63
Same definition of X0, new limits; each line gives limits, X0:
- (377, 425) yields 401.0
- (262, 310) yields 308.5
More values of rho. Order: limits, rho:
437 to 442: 0.106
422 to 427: 0.105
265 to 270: 0.119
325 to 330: 0.118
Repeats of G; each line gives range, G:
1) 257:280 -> 258.5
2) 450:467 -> 451.0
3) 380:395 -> 381.0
